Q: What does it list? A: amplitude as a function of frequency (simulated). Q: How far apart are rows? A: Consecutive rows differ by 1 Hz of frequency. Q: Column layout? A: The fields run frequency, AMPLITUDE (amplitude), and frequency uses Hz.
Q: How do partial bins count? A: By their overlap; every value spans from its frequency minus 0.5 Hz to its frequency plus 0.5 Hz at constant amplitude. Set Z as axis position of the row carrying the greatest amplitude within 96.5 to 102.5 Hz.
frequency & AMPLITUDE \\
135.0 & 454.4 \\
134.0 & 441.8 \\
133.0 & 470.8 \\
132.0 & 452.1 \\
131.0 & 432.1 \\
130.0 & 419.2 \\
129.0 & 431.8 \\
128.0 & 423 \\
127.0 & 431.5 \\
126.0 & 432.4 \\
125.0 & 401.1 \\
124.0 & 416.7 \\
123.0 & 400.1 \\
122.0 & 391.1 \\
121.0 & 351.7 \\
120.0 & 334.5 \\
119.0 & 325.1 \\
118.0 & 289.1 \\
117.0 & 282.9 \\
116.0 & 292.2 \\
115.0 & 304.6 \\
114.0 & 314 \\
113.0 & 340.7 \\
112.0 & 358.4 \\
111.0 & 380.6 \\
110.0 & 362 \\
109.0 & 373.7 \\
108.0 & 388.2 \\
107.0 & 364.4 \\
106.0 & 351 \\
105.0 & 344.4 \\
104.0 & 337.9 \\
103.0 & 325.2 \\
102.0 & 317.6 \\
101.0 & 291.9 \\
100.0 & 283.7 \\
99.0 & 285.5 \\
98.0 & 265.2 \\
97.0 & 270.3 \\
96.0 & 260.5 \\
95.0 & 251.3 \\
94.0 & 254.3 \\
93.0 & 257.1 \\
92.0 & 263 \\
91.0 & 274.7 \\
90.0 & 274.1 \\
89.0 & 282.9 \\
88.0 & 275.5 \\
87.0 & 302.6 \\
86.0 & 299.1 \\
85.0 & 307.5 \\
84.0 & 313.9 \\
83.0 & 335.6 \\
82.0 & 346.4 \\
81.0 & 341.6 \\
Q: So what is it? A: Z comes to 102.0 Hz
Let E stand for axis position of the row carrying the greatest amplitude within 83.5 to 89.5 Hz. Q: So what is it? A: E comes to 84.0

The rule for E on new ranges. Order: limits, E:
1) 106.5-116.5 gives 108.0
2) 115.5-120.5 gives 120.0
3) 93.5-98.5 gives 97.0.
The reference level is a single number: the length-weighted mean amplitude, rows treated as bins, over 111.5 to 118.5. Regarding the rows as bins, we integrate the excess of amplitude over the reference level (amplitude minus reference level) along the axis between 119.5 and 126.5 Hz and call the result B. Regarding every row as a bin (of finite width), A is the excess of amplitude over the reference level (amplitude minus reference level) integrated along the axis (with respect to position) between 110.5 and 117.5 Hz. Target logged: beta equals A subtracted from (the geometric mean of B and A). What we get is 132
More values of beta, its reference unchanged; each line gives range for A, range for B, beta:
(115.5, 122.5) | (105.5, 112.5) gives 99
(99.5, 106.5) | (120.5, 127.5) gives 142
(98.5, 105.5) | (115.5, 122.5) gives 15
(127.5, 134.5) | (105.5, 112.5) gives -295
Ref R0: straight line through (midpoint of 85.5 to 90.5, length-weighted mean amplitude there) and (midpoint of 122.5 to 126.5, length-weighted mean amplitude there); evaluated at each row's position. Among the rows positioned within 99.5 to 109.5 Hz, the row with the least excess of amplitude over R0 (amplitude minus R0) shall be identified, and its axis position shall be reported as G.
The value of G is 100.0 Hz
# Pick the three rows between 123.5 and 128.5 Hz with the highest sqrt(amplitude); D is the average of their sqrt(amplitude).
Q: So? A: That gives 20.7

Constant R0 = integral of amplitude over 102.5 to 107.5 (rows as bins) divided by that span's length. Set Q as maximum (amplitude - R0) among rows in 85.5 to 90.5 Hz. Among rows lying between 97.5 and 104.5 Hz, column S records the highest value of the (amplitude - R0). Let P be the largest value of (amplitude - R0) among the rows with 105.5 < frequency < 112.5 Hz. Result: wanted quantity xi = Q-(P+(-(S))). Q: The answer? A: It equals -92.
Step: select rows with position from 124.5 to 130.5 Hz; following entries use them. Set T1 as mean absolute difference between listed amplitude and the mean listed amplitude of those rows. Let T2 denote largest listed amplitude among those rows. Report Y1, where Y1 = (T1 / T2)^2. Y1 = 0.0004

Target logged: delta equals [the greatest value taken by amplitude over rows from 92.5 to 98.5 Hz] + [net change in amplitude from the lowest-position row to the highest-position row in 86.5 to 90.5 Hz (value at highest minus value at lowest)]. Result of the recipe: 242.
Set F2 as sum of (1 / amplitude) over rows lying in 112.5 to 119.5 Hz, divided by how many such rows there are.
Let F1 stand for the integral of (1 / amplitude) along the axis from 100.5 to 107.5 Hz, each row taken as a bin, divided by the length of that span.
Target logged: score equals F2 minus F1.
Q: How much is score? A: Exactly 0.0003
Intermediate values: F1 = 0.0030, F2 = 0.0033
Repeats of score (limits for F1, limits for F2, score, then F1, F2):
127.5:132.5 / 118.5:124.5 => 0.0004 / 0.0023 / 0.0027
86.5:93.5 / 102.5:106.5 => -0.0007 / 0.0036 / 0.0029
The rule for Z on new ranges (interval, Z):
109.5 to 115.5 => 111.0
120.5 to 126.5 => 126.0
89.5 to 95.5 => 91.0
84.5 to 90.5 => 85.0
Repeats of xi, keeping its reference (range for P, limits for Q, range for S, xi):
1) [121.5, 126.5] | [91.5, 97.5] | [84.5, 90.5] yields -199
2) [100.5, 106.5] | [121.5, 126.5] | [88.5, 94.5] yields 20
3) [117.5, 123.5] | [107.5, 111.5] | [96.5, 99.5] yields -71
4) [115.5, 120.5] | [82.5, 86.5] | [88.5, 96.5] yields -61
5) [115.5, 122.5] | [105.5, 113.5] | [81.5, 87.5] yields -1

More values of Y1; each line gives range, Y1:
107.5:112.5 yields 0.0007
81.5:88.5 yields 0.0026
